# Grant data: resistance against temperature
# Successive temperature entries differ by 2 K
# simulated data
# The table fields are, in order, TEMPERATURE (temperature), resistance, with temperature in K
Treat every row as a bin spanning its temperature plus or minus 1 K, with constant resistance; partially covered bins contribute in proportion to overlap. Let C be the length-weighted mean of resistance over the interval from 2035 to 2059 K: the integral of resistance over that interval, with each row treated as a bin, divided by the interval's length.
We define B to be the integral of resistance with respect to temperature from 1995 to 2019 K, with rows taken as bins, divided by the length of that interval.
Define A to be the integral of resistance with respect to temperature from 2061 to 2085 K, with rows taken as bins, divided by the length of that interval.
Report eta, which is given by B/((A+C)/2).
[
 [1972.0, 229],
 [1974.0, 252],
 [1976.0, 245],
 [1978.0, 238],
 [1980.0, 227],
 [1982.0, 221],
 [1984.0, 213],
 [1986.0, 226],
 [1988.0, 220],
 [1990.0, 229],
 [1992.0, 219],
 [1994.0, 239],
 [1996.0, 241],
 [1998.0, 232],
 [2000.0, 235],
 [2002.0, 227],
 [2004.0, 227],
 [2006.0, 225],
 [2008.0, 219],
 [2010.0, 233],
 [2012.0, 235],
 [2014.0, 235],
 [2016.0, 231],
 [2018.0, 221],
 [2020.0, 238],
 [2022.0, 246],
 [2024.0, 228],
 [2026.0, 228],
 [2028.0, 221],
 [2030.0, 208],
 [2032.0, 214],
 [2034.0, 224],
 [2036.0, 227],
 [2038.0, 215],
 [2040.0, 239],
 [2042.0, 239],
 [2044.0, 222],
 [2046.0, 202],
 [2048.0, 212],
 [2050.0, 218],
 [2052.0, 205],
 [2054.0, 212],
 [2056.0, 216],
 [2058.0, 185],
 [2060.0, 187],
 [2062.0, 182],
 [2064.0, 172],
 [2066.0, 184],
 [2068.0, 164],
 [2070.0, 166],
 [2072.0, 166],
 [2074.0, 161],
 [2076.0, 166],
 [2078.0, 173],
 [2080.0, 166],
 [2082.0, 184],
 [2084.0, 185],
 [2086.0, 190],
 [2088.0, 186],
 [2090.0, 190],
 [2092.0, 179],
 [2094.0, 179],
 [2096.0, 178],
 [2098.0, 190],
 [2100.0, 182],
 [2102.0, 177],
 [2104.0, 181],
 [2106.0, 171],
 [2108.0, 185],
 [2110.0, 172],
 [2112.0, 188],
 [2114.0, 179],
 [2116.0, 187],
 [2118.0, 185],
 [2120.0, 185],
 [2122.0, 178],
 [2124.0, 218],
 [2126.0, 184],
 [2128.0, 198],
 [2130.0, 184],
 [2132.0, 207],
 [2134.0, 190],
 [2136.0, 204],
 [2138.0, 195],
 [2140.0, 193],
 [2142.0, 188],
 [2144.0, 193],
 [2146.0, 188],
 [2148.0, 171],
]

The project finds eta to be 1.2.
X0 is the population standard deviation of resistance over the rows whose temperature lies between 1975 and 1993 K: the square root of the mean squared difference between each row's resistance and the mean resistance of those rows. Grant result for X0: 9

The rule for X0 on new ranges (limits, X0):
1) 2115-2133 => 12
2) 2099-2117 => 6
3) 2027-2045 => 10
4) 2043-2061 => 12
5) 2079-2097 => 7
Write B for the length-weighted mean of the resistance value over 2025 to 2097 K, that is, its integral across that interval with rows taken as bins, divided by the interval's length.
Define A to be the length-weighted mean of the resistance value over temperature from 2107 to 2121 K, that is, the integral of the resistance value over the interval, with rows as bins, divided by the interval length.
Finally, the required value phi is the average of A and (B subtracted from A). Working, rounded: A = 183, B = 196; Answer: 85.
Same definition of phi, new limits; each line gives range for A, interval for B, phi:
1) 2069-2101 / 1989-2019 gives 63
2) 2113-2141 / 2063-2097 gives 104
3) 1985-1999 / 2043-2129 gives 137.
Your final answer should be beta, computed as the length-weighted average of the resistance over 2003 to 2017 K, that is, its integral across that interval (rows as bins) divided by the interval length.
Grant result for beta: 229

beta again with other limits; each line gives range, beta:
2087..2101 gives 183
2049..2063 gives 201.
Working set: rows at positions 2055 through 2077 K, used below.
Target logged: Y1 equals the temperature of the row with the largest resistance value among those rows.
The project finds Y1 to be 2056.0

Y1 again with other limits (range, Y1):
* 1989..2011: 1996.0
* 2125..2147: 2132.0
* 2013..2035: 2022.0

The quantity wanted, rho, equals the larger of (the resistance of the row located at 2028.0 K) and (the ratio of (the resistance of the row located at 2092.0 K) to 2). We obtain 221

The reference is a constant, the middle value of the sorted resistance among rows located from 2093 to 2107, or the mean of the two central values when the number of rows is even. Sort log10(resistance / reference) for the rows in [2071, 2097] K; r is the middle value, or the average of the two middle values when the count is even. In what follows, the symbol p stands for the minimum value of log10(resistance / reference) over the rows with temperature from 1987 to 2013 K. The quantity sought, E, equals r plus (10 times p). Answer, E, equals 0.88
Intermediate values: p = 0.088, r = 0.000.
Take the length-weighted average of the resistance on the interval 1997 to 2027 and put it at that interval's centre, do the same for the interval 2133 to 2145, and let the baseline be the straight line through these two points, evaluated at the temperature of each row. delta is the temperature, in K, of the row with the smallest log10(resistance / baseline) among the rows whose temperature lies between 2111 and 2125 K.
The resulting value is 2114.0 K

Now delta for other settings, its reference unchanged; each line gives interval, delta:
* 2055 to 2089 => 2074.0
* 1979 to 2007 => 1984.0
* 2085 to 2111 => 2106.0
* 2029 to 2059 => 2058.0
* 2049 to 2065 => 2064.0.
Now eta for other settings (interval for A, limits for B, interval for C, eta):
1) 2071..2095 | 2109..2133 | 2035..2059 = 1.0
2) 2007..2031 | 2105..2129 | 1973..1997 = 0.8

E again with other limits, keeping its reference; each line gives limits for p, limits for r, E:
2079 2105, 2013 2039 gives -0.22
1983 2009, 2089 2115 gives 0.76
